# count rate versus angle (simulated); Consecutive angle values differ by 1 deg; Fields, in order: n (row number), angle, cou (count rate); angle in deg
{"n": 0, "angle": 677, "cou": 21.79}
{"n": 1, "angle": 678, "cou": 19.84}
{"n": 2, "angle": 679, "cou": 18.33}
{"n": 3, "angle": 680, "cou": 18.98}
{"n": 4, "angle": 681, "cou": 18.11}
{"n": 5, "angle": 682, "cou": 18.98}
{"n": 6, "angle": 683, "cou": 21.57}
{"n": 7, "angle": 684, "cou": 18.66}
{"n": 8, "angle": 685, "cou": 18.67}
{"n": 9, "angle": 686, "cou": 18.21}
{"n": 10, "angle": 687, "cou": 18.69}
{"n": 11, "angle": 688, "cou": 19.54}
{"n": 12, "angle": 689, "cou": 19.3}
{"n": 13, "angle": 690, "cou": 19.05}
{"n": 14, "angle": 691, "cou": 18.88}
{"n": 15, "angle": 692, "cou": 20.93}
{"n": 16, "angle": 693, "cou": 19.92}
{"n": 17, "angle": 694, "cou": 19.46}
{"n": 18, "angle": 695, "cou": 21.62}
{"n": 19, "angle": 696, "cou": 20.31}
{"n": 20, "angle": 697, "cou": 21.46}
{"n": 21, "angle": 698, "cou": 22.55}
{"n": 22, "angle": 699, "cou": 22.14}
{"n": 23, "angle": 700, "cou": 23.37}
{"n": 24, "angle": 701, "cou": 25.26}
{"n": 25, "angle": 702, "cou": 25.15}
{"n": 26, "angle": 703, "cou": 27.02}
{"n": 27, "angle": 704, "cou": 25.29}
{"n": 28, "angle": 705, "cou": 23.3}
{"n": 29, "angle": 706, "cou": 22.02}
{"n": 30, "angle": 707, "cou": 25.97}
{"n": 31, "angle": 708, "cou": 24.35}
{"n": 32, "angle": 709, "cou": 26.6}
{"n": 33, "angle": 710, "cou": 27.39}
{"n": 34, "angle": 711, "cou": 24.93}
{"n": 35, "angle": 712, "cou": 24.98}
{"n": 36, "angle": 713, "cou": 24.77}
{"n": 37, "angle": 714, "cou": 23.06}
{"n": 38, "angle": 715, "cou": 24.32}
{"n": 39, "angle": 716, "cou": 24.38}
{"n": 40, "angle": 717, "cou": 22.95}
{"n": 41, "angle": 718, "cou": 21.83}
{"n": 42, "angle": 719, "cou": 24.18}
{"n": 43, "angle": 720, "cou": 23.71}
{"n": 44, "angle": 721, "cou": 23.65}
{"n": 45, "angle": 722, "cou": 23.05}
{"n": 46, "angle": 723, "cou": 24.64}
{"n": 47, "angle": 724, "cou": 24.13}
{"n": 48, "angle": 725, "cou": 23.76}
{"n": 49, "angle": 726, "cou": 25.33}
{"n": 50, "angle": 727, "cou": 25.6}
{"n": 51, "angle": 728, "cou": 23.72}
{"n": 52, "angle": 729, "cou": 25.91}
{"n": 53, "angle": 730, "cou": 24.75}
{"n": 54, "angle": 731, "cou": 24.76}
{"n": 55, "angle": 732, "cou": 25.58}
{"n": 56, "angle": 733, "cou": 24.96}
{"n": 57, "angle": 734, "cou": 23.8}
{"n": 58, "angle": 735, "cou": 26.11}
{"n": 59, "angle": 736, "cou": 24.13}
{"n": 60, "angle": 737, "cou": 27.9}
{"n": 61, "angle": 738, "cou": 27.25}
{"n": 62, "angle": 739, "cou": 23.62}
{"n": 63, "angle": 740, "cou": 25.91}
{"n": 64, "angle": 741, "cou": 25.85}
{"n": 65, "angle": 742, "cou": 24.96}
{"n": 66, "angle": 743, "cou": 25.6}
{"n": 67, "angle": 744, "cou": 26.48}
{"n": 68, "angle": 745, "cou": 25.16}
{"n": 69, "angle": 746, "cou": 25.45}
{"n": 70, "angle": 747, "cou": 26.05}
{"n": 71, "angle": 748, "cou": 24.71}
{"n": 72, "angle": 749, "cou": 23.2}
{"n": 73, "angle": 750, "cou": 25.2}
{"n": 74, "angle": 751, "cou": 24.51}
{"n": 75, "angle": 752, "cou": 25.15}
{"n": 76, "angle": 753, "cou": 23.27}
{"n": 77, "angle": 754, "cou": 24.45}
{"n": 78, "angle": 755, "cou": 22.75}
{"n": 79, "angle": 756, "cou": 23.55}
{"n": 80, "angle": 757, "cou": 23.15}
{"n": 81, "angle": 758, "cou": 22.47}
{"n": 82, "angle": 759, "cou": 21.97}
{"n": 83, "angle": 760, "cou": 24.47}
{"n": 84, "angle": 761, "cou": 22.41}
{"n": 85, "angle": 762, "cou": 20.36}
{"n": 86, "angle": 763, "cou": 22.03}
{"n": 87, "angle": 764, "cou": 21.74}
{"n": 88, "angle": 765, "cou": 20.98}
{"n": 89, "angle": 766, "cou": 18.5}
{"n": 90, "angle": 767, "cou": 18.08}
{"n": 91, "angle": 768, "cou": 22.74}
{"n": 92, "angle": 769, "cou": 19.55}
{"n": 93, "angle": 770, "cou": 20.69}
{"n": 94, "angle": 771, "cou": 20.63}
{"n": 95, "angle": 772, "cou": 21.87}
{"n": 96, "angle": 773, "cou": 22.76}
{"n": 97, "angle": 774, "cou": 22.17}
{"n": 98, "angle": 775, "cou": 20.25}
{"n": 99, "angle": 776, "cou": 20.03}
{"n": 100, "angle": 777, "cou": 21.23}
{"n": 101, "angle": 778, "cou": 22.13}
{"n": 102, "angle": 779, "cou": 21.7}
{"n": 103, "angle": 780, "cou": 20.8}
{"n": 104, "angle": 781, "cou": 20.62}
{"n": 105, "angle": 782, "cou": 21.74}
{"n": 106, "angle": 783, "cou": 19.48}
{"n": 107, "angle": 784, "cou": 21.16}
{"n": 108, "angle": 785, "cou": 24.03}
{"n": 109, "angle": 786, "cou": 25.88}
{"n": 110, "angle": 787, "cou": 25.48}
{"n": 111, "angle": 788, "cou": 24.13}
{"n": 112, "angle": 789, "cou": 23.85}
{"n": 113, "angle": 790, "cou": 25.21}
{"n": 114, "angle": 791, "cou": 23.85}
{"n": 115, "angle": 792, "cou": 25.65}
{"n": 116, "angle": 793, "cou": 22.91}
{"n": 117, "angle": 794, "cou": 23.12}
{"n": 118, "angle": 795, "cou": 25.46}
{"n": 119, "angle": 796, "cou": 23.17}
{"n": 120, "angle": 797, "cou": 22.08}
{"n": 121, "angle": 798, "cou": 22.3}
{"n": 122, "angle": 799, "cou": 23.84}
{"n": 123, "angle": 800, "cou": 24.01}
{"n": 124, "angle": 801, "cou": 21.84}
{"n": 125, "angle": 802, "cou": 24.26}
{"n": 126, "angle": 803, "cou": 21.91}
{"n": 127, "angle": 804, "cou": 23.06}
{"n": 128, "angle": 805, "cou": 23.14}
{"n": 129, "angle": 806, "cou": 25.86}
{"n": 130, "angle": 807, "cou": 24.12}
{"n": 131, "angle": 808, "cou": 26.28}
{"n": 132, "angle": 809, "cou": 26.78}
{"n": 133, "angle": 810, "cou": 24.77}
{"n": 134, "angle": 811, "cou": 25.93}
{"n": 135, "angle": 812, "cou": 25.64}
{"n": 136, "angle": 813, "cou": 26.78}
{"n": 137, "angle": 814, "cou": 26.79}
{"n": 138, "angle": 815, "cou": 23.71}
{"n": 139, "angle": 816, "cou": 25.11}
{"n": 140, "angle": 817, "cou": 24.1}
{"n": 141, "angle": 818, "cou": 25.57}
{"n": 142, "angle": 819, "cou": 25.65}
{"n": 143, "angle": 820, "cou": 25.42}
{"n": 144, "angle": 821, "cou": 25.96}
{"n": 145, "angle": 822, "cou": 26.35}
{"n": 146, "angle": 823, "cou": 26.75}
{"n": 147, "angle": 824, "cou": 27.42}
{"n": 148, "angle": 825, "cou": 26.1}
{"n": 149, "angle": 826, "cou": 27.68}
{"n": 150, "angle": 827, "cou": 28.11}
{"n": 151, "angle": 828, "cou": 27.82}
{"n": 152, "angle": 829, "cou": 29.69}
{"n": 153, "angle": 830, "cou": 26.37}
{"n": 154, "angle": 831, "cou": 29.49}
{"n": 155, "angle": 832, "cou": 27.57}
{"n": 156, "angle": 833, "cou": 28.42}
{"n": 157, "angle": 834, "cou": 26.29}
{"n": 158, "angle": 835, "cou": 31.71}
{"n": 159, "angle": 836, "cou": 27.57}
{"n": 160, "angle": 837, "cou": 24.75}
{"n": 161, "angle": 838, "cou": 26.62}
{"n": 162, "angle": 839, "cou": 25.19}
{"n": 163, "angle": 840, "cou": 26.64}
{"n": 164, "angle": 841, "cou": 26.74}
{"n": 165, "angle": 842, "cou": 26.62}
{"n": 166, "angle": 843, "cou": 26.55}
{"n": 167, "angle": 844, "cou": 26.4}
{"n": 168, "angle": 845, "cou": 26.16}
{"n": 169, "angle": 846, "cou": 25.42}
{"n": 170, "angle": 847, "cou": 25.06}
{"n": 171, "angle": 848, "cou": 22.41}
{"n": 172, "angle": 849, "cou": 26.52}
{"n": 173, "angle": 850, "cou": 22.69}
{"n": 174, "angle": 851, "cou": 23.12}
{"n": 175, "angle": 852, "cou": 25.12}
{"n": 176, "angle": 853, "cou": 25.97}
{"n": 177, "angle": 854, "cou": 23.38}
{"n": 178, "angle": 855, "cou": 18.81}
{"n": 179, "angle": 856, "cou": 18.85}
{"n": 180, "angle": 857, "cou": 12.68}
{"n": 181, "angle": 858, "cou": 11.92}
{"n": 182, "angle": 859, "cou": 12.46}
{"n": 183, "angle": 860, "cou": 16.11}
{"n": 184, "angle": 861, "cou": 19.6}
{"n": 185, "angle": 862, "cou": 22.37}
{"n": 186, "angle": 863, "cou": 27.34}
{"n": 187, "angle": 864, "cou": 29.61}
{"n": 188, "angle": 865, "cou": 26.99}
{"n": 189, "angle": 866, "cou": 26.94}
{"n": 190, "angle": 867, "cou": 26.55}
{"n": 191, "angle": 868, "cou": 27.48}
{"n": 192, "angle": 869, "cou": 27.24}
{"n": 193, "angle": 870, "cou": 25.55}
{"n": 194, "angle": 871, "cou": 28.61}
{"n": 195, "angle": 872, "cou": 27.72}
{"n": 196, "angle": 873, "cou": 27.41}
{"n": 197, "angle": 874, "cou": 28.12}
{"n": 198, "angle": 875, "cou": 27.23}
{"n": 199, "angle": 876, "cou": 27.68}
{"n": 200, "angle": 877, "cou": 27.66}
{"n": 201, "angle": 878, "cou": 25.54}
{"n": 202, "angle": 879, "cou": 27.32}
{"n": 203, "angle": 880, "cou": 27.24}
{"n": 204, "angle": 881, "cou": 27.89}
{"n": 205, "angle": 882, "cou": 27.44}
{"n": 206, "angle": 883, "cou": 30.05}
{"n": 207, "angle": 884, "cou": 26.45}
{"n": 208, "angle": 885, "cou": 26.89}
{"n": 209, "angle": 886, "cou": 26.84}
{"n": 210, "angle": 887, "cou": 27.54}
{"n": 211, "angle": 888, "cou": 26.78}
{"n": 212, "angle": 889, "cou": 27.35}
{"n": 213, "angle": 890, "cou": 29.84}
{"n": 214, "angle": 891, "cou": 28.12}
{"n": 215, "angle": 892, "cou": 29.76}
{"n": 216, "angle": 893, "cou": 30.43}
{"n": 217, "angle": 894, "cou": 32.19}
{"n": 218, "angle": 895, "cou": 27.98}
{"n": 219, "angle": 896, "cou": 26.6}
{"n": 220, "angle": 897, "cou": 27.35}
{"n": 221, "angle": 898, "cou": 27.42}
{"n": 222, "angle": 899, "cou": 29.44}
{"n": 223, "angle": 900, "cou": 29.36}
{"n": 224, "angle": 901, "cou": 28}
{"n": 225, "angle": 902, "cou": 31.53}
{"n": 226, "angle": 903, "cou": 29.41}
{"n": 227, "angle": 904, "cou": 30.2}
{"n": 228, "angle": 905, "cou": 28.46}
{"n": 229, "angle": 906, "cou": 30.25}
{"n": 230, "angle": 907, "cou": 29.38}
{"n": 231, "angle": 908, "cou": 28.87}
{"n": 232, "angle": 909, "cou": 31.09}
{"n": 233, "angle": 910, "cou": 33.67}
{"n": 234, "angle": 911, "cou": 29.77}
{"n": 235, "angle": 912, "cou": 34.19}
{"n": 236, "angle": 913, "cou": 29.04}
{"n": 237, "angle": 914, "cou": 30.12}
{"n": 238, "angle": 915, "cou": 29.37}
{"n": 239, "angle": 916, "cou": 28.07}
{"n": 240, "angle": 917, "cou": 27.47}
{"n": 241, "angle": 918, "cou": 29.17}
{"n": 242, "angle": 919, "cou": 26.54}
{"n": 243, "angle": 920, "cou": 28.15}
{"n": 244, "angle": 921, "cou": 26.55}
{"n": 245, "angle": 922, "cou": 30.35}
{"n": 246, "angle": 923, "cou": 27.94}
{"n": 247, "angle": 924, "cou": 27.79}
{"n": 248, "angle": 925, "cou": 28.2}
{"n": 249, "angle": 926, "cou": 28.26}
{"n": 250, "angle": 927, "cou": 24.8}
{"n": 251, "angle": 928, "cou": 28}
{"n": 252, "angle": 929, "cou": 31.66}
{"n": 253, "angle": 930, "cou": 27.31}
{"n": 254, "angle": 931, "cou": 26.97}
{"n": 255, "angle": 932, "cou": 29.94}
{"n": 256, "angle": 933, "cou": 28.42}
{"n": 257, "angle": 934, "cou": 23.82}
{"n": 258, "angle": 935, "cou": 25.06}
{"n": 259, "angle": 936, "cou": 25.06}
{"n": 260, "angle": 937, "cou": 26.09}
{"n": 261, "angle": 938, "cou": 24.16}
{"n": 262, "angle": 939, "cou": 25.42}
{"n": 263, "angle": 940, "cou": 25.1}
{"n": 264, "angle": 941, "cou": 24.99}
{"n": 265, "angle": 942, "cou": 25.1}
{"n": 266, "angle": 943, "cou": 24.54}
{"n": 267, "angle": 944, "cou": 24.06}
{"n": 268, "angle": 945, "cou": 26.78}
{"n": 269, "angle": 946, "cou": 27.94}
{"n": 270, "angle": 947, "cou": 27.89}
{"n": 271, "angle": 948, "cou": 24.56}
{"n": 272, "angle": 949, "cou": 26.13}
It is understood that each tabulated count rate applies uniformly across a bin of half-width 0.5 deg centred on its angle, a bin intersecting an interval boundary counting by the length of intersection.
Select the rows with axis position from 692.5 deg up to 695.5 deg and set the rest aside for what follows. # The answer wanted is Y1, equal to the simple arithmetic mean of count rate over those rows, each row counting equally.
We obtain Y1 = 20.3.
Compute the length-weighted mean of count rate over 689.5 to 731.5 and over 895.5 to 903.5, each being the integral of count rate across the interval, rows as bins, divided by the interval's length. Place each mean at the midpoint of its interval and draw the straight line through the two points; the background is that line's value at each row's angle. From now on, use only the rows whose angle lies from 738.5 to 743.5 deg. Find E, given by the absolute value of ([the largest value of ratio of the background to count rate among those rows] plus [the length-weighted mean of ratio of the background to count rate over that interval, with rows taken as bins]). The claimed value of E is 2.00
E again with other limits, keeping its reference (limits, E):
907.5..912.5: 1.92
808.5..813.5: 2.07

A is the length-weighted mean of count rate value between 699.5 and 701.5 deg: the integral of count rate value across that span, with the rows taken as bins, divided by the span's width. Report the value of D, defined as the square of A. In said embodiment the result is 591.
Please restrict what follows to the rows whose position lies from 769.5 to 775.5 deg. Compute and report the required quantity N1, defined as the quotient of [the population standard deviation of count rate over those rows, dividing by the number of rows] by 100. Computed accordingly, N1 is 0.0092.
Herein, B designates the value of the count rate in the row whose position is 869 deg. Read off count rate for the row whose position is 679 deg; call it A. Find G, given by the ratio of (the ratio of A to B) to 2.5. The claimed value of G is 0.27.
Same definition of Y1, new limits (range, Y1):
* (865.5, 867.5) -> 26.7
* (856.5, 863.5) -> 17.5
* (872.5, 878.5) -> 27.3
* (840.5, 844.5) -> 26.6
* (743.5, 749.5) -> 25.2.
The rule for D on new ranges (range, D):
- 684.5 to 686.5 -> 340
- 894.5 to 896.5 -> 745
